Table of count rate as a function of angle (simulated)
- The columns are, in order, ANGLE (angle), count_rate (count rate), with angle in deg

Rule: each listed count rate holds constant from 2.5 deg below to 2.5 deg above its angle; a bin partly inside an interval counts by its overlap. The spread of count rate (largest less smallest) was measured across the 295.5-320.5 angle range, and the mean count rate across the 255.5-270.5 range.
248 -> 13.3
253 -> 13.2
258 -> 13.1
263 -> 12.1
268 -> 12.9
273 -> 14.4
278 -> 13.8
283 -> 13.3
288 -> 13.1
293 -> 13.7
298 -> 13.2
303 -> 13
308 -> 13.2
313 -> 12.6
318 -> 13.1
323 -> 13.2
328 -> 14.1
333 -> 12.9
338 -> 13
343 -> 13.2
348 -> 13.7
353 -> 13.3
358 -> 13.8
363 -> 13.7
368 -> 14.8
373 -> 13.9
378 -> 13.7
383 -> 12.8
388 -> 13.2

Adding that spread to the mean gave 13.3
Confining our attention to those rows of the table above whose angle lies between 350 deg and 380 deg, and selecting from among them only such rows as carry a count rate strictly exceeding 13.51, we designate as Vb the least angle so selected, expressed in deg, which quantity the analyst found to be 358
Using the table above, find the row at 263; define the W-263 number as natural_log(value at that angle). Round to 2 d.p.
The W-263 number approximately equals 2.49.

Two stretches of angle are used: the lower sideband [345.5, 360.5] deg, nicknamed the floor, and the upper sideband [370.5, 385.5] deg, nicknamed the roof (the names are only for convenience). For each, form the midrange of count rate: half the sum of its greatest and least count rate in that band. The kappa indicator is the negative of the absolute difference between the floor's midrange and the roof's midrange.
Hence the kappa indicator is -0.2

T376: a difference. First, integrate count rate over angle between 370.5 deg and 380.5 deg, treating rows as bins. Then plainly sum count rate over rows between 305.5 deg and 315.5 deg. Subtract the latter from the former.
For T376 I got 112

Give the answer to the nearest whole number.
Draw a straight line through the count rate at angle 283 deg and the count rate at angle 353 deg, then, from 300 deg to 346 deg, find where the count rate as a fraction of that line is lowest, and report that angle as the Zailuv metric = 313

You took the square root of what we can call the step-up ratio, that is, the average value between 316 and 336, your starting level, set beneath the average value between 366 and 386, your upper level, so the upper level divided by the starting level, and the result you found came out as 1.02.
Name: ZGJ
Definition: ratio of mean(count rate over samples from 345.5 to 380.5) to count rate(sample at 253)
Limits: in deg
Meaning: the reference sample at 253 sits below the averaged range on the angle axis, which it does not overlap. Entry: 1.05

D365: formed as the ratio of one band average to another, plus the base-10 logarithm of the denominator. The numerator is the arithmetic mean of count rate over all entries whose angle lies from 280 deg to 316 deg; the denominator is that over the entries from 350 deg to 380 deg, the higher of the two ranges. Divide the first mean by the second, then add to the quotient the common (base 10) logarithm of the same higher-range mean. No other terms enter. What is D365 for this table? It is 2.09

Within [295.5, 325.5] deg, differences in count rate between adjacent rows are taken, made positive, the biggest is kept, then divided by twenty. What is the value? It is 0.03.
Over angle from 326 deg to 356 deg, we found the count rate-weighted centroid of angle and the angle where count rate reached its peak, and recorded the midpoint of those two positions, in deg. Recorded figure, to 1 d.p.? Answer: 334.2 deg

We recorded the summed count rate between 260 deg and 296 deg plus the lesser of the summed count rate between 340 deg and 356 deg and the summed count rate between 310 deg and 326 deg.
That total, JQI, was 132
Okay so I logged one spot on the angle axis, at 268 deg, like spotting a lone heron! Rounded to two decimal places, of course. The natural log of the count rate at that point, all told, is 2.56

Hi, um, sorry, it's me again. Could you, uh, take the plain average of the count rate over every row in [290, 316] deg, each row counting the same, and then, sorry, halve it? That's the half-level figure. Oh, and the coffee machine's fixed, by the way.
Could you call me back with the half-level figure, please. 6.57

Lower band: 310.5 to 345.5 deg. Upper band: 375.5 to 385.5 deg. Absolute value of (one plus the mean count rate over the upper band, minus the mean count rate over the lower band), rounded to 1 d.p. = 1.1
